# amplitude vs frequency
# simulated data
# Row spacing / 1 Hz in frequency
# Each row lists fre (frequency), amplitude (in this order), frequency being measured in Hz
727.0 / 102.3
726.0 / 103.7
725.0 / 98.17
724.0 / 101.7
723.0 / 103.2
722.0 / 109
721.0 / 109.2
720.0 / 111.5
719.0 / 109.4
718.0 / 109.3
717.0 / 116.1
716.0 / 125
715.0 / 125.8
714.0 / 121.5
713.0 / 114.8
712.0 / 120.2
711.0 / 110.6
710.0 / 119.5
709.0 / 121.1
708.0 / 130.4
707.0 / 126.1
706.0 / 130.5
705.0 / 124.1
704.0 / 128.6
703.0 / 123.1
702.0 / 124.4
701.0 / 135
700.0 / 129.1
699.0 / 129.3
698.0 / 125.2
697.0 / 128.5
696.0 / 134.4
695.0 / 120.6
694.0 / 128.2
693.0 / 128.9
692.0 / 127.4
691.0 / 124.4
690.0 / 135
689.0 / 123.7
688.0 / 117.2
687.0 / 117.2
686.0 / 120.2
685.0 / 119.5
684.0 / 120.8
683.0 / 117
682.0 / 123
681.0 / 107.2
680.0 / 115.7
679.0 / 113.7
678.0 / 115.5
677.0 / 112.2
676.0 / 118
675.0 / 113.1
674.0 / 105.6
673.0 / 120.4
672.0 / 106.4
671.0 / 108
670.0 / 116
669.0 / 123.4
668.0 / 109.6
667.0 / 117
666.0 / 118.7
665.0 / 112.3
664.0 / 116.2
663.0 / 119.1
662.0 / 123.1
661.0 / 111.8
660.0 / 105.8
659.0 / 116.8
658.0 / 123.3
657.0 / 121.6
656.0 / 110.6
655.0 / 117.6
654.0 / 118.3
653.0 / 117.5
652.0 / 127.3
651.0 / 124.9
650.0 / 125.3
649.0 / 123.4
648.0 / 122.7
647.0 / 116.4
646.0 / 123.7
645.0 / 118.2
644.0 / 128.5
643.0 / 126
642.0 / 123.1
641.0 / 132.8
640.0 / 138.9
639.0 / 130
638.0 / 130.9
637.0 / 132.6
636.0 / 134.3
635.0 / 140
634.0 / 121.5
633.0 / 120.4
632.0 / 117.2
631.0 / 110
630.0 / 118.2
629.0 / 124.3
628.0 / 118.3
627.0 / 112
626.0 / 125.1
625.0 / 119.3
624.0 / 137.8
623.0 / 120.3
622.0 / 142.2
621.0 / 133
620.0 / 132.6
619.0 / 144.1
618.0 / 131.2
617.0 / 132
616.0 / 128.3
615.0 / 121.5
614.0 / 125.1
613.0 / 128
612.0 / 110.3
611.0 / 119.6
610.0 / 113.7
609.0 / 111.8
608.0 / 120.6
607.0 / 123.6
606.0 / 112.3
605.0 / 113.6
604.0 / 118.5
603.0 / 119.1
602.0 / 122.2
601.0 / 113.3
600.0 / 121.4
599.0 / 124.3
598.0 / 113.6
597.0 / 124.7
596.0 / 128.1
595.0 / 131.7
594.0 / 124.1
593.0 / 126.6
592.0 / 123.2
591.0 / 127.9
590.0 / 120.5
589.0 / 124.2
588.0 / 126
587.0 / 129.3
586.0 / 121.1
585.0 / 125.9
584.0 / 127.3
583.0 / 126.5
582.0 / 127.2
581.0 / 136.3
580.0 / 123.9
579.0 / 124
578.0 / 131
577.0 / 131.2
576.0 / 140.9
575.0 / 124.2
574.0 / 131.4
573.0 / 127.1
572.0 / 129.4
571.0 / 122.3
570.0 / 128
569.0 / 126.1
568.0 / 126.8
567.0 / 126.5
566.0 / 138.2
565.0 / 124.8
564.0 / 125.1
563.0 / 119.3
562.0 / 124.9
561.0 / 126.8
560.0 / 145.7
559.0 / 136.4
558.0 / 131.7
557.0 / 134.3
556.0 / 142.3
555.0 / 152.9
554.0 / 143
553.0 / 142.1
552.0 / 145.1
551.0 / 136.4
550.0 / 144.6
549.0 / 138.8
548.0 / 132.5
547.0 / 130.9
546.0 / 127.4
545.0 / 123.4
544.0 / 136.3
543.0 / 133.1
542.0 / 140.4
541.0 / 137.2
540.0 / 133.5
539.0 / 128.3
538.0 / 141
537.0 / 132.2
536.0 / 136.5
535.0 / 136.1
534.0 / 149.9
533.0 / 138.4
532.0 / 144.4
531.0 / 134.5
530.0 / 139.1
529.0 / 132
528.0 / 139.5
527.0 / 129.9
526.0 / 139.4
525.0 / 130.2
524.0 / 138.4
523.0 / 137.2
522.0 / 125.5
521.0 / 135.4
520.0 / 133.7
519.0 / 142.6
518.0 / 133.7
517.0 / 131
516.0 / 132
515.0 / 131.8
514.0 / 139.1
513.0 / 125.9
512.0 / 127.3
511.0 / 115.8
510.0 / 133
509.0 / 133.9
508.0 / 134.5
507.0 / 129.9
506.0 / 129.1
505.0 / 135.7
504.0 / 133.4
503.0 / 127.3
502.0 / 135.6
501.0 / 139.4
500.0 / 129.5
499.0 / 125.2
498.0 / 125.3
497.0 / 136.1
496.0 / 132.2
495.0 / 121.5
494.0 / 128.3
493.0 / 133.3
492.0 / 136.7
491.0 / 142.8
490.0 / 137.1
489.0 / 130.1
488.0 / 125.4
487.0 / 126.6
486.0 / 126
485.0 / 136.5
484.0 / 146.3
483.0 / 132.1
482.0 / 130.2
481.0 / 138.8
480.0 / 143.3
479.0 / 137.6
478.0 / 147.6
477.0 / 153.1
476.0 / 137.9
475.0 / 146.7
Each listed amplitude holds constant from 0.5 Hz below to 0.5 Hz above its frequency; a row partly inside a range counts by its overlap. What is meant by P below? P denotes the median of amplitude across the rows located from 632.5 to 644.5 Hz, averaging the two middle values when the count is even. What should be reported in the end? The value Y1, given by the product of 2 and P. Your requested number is 261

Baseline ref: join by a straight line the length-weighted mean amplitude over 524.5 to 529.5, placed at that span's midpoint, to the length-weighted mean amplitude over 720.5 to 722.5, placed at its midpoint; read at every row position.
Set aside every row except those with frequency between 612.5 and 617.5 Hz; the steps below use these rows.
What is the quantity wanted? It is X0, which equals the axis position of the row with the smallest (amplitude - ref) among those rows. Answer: 615.0 Hz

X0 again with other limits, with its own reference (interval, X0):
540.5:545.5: 545.0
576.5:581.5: 579.0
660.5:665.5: 661.0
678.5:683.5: 681.0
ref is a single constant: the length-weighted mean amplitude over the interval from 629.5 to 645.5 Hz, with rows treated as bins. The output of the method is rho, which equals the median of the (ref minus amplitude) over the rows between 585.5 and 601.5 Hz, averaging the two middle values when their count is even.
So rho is 2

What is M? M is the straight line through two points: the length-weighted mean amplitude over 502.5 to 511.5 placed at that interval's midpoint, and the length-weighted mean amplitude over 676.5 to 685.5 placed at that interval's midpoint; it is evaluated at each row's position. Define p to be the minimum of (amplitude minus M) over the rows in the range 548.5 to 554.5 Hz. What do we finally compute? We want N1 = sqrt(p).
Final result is 3.1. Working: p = 10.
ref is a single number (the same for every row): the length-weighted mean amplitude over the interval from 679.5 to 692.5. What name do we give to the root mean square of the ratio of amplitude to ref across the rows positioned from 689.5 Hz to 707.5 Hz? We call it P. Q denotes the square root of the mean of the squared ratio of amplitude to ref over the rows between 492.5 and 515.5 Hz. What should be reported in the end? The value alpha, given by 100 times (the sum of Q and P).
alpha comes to 214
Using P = 1.06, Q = 1.08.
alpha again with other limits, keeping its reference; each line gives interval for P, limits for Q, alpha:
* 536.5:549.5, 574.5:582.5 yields 218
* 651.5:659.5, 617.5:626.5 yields 208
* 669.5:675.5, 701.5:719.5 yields 193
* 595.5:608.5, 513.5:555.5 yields 212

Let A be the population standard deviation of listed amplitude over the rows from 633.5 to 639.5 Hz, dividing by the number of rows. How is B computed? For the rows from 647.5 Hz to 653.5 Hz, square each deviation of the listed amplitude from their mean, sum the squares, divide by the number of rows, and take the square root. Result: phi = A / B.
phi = 1.8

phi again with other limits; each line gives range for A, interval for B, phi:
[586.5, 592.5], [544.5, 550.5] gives 0.4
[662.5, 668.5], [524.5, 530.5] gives 0.8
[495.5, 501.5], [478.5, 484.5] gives 0.9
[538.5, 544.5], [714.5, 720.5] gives 0.5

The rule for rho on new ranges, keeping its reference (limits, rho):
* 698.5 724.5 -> 5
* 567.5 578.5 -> -2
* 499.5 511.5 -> -7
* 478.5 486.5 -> -11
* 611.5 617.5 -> 0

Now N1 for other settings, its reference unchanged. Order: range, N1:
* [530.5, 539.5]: 0.8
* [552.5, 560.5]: 2.4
